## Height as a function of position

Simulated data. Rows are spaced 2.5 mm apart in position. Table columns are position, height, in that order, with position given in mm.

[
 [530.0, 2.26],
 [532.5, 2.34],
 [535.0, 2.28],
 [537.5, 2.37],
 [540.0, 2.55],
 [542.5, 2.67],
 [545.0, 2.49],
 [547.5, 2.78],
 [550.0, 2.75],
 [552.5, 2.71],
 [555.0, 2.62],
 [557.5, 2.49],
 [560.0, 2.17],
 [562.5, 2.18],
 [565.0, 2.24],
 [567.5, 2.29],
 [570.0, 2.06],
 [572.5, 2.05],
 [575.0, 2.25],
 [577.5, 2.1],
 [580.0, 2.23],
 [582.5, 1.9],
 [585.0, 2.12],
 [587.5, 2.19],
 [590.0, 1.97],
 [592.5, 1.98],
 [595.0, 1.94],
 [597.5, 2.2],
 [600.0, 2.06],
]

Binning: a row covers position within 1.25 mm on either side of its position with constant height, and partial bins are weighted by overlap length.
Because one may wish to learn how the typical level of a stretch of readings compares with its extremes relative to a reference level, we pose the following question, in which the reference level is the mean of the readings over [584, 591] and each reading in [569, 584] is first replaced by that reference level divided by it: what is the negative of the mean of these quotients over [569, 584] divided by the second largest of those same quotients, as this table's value -0.980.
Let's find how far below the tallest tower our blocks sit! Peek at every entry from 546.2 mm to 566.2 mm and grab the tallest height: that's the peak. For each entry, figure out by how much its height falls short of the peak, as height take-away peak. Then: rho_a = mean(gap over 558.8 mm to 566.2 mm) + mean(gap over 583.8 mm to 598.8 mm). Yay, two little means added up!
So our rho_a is -1.3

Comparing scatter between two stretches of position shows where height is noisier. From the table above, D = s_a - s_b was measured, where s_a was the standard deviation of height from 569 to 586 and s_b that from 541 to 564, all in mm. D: -0.11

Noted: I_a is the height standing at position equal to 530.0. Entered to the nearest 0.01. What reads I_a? 2.26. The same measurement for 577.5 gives 2.10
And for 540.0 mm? 2.55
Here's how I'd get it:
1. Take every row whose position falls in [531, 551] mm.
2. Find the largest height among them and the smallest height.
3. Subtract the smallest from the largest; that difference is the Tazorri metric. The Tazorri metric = 0.50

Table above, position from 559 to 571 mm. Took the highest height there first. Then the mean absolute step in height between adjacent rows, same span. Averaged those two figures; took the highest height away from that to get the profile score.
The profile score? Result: -1.10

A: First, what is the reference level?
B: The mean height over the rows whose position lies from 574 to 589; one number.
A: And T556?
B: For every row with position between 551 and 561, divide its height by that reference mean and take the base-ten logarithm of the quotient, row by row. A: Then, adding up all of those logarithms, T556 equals 0.27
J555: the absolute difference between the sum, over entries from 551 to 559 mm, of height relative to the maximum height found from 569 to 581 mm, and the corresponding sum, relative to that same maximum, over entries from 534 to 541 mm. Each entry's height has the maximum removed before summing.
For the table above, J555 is 0.62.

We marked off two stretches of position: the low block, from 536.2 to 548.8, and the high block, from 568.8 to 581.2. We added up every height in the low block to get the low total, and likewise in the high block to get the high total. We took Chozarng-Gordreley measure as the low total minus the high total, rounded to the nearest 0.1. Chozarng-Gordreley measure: 2.2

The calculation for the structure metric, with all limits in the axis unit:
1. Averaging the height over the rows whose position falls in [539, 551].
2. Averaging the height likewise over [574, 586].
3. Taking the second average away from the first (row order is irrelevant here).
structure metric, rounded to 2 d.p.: 0.53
